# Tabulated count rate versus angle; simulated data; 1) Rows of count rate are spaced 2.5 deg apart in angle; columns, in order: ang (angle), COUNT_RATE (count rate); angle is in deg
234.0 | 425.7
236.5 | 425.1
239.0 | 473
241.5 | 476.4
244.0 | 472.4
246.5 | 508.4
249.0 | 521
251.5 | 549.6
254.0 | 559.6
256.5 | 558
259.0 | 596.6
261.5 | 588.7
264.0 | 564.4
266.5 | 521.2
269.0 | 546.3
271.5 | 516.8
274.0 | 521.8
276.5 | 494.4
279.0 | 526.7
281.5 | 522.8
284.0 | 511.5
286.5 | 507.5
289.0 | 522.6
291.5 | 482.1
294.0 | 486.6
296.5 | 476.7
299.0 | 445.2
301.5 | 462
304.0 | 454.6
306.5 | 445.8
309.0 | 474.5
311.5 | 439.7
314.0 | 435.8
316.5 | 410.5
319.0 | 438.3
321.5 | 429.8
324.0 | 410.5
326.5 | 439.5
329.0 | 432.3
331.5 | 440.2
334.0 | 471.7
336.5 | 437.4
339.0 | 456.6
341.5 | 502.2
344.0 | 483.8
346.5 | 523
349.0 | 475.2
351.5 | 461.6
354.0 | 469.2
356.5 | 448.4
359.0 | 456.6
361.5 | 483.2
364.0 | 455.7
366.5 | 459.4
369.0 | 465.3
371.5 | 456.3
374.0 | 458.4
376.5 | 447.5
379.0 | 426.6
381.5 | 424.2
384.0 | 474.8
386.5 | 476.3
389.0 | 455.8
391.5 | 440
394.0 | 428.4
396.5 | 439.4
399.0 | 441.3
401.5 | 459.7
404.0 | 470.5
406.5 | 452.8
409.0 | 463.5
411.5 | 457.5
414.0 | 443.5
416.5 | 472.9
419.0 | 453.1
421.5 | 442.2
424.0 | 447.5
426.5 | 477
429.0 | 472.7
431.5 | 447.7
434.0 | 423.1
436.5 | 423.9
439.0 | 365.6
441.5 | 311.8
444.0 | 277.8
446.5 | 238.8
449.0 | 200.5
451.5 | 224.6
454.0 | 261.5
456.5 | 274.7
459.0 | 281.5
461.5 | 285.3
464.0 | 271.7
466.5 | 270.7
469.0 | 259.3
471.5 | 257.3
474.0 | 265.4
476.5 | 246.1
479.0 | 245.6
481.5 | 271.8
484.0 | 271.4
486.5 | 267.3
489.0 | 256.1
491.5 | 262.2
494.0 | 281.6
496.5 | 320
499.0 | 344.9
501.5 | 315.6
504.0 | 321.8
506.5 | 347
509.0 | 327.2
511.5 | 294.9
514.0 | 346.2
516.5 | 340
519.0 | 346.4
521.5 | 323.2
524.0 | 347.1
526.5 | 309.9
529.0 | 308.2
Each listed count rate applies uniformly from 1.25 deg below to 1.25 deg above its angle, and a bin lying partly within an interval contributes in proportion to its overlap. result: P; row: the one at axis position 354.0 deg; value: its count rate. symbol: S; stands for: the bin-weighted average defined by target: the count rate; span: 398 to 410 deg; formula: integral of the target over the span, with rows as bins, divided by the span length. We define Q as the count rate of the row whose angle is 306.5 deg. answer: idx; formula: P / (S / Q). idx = 457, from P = 469.2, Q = 445.8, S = 458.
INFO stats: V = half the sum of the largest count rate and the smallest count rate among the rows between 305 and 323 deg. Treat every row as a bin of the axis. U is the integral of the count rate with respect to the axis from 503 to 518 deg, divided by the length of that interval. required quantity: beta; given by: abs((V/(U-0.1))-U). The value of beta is 329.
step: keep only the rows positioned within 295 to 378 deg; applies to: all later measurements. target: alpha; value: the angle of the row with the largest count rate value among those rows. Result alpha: 346.5 deg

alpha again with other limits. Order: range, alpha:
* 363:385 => 384.0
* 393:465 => 426.5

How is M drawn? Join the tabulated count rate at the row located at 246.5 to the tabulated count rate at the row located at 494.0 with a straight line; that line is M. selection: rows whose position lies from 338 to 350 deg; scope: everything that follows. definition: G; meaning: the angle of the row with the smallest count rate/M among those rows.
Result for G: 339.0 deg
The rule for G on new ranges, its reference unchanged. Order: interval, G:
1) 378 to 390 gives 379.0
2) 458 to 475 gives 471.5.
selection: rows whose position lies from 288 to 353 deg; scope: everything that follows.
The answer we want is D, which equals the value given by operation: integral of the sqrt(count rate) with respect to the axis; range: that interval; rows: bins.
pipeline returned 1392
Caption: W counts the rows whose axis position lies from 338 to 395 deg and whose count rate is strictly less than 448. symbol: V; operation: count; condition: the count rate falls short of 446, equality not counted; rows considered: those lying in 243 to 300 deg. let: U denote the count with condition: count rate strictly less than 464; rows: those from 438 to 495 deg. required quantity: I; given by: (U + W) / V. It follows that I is 28.0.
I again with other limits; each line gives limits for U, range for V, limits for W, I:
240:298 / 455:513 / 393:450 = 0.6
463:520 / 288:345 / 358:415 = 2.6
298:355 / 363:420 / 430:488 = 5.6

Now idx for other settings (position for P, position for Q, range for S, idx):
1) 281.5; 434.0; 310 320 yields 512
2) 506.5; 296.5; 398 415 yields 363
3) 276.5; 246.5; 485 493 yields 957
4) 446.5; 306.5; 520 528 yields 326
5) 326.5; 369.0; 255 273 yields 368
